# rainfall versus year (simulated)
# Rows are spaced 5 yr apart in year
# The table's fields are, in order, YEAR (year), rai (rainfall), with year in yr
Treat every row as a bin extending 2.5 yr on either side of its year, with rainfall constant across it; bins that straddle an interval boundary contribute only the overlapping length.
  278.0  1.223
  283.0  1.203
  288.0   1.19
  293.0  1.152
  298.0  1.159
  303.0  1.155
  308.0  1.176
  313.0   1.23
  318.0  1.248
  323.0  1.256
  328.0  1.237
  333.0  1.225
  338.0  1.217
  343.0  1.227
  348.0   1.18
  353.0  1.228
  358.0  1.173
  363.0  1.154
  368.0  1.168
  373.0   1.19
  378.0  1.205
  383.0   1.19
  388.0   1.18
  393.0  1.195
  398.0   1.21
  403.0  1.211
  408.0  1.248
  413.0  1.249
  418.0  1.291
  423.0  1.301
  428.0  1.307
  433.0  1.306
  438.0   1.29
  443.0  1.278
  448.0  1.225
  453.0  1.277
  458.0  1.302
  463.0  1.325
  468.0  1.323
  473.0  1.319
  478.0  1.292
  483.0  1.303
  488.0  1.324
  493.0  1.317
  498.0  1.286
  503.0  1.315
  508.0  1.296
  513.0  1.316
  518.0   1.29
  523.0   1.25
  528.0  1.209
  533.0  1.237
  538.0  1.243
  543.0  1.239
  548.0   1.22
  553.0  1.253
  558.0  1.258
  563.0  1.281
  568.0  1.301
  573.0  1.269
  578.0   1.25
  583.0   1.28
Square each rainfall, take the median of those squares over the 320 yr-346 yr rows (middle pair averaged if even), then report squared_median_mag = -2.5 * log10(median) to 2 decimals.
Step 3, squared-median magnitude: -0.44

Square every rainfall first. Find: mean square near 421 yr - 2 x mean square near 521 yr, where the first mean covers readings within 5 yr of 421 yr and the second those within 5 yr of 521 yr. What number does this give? -1.5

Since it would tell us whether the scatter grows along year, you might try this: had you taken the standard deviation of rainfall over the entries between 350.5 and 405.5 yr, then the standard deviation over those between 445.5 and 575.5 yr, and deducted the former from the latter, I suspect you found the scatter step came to 0.014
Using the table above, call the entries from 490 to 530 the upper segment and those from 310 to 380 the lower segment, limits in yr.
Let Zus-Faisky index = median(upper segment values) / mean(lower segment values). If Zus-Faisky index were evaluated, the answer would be 1.07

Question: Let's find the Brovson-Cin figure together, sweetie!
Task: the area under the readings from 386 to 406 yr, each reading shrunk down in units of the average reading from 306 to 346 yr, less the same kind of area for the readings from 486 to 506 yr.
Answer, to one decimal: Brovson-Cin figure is -1.8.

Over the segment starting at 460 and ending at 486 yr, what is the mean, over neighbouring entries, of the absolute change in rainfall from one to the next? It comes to 0.011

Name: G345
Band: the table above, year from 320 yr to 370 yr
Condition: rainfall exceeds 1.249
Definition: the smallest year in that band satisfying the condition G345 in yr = 323.0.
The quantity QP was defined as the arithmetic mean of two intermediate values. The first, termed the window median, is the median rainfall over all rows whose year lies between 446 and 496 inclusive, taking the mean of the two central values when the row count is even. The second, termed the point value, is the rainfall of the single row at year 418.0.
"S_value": 1.30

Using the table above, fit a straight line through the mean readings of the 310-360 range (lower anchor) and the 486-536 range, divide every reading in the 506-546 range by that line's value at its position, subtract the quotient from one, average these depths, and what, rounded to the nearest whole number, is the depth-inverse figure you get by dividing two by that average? 88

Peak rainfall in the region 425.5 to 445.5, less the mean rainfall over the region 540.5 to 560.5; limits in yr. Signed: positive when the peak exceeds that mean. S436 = 0.06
